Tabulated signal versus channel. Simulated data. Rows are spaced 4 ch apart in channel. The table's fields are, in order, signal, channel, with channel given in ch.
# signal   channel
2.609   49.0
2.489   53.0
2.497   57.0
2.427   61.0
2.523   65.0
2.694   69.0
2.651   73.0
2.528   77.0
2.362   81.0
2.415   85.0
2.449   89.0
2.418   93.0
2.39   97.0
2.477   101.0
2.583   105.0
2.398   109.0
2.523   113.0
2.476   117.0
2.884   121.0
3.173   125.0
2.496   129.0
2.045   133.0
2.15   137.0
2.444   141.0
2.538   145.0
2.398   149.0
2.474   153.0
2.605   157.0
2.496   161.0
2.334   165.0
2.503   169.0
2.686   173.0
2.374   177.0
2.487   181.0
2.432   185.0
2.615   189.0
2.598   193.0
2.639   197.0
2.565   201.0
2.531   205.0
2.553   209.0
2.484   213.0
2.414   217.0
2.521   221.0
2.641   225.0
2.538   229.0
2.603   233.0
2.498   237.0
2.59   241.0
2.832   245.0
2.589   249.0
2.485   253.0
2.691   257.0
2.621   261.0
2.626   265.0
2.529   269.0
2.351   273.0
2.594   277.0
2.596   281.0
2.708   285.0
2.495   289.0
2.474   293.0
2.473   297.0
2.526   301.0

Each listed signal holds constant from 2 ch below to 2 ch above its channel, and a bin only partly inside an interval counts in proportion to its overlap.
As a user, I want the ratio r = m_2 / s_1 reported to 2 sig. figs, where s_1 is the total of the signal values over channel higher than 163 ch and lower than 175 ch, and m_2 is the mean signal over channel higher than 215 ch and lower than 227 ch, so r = 0.34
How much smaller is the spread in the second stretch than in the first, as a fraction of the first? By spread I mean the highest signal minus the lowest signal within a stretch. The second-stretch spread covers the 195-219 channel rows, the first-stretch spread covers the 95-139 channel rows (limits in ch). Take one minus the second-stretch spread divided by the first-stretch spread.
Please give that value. 0.8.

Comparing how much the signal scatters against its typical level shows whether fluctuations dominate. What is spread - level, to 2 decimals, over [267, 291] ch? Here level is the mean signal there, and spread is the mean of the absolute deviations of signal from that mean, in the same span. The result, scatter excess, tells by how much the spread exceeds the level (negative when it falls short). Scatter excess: -2.46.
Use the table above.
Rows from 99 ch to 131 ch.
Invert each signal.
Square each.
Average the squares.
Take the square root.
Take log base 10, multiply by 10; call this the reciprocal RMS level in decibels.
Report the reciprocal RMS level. -4.14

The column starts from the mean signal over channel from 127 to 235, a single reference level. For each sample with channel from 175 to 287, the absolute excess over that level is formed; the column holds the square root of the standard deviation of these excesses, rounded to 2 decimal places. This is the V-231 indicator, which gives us 0.27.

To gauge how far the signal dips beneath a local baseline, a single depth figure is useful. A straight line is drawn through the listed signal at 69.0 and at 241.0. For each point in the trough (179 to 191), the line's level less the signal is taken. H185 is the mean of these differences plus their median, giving 0.3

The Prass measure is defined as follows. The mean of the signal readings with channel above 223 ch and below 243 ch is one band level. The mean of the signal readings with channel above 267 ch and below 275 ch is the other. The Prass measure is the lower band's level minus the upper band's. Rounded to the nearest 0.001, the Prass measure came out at 0.134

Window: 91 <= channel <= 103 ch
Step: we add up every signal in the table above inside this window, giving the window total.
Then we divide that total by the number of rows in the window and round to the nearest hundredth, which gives 2.43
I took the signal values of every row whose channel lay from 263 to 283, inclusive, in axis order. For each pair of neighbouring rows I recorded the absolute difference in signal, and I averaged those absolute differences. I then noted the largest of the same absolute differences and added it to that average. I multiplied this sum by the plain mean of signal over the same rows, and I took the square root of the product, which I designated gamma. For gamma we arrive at 1.0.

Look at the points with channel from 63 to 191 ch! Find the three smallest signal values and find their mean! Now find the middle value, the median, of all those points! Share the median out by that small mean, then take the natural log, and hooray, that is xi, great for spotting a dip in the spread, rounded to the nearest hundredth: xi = 0.13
